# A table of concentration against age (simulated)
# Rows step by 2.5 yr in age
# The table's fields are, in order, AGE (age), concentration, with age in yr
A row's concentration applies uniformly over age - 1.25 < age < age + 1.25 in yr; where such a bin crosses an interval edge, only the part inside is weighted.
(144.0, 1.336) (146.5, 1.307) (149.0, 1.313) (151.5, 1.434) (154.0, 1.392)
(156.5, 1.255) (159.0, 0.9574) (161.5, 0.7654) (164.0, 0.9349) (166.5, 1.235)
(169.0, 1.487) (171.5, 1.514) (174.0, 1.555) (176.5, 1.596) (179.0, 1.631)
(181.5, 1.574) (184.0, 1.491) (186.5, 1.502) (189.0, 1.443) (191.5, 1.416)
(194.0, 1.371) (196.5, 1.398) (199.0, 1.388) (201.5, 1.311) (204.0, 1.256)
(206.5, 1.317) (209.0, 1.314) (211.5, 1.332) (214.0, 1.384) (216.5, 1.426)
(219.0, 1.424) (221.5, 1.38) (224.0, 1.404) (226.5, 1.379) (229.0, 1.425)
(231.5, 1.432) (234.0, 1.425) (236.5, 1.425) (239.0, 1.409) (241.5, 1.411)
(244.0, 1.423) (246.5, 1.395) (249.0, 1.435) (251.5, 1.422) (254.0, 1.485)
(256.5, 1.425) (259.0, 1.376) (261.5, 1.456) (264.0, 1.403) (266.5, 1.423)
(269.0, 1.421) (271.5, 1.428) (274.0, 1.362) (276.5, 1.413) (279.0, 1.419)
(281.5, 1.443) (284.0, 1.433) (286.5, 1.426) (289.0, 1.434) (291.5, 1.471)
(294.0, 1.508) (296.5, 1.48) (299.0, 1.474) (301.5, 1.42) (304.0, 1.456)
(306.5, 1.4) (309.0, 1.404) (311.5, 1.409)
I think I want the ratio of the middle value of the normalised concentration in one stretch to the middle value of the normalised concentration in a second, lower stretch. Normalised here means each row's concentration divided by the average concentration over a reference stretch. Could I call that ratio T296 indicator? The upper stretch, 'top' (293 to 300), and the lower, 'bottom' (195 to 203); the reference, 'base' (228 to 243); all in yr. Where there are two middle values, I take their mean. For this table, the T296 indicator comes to 1.07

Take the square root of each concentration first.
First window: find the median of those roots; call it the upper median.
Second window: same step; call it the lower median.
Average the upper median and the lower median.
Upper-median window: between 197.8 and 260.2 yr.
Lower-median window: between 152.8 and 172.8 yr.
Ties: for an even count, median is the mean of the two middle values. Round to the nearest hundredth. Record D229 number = 1.15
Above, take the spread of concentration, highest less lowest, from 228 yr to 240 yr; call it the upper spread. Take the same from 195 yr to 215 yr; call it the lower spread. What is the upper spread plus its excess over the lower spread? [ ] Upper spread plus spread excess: -0.10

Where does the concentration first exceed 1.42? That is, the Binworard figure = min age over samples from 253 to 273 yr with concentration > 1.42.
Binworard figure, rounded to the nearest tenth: 254.0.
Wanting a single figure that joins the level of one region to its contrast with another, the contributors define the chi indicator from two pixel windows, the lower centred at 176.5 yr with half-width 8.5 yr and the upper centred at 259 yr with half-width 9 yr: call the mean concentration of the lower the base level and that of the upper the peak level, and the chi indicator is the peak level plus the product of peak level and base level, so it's 3.64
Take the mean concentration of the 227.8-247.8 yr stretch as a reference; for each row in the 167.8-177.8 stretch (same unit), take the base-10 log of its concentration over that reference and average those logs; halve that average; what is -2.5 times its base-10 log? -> 4.4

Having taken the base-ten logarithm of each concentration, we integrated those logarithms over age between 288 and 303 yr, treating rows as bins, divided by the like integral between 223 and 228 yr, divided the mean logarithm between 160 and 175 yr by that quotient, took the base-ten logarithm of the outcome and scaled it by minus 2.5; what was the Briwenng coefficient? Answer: 4.1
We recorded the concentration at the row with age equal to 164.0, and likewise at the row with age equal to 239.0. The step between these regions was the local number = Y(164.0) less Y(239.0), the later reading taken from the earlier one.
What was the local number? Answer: -0.47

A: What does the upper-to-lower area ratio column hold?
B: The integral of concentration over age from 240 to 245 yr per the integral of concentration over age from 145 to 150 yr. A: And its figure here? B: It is 1.08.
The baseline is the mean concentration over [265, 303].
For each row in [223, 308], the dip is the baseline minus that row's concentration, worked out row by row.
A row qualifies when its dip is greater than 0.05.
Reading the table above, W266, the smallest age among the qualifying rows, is 226.5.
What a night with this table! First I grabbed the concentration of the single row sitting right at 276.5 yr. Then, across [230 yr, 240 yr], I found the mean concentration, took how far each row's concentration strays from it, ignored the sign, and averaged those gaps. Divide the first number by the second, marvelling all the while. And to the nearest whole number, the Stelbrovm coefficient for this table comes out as 206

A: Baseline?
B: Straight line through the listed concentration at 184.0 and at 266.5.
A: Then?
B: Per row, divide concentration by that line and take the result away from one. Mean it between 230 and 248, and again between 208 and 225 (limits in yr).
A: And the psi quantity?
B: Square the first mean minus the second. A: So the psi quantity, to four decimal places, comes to 0.0014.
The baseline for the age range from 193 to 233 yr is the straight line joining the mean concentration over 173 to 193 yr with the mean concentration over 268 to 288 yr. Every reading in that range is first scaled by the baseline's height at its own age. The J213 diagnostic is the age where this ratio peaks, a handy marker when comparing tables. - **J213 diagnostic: 231.5 yr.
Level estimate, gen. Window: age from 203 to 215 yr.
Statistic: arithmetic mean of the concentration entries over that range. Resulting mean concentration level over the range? 1.32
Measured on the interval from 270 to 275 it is 1.40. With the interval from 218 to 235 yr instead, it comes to 1.41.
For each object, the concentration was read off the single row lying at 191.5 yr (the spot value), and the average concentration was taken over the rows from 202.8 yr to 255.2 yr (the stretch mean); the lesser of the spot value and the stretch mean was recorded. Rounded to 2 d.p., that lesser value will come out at 1.40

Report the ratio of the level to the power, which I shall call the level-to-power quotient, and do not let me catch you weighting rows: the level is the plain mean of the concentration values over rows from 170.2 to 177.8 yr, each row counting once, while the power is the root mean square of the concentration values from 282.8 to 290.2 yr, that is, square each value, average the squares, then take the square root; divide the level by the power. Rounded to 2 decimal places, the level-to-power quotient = 1.09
